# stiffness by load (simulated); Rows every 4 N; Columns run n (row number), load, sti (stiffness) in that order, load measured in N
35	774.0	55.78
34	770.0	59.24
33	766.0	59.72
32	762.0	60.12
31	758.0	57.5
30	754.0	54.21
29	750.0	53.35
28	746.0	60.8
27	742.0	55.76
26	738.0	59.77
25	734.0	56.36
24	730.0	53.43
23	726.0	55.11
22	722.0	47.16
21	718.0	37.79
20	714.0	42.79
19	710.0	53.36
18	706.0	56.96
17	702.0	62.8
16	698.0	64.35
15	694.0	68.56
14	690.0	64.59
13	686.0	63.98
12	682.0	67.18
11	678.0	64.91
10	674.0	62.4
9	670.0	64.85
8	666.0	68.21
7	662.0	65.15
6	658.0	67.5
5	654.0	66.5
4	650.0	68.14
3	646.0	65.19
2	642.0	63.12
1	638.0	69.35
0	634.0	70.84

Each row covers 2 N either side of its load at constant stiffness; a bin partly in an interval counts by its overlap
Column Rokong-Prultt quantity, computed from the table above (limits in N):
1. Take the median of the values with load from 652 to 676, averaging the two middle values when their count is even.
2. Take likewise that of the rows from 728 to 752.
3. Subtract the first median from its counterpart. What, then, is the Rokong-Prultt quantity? -10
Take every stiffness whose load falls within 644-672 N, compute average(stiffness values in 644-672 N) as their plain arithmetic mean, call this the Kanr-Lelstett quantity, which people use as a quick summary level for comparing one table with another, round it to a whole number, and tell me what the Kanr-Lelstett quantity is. 67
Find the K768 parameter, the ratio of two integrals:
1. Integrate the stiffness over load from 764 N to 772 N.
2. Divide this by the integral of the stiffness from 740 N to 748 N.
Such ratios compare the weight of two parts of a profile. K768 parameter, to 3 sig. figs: 1.02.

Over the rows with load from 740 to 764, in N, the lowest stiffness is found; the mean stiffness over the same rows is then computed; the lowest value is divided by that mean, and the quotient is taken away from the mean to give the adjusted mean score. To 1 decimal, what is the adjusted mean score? 56.0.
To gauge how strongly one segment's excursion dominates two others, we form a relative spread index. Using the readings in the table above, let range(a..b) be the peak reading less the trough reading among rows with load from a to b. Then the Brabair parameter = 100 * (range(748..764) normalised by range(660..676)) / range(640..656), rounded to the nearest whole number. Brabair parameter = 23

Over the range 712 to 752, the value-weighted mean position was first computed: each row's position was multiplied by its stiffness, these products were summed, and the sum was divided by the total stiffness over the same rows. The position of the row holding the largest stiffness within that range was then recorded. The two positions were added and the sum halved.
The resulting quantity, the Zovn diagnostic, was 739.6 N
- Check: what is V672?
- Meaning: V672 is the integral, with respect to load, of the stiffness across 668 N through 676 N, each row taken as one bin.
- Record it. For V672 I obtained 509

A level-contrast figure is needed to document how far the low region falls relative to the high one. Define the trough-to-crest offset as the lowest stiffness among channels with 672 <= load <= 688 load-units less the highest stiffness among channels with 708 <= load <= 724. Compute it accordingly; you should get 9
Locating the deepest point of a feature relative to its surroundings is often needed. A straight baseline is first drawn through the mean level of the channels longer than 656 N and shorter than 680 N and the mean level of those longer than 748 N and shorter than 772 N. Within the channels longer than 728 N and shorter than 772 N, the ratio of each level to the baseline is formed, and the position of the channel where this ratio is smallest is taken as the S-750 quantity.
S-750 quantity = 730.0 N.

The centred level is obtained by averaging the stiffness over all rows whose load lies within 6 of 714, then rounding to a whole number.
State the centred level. 45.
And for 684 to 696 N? 66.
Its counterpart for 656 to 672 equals 66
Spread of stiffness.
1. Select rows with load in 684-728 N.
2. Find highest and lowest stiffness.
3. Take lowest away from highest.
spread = 30.8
